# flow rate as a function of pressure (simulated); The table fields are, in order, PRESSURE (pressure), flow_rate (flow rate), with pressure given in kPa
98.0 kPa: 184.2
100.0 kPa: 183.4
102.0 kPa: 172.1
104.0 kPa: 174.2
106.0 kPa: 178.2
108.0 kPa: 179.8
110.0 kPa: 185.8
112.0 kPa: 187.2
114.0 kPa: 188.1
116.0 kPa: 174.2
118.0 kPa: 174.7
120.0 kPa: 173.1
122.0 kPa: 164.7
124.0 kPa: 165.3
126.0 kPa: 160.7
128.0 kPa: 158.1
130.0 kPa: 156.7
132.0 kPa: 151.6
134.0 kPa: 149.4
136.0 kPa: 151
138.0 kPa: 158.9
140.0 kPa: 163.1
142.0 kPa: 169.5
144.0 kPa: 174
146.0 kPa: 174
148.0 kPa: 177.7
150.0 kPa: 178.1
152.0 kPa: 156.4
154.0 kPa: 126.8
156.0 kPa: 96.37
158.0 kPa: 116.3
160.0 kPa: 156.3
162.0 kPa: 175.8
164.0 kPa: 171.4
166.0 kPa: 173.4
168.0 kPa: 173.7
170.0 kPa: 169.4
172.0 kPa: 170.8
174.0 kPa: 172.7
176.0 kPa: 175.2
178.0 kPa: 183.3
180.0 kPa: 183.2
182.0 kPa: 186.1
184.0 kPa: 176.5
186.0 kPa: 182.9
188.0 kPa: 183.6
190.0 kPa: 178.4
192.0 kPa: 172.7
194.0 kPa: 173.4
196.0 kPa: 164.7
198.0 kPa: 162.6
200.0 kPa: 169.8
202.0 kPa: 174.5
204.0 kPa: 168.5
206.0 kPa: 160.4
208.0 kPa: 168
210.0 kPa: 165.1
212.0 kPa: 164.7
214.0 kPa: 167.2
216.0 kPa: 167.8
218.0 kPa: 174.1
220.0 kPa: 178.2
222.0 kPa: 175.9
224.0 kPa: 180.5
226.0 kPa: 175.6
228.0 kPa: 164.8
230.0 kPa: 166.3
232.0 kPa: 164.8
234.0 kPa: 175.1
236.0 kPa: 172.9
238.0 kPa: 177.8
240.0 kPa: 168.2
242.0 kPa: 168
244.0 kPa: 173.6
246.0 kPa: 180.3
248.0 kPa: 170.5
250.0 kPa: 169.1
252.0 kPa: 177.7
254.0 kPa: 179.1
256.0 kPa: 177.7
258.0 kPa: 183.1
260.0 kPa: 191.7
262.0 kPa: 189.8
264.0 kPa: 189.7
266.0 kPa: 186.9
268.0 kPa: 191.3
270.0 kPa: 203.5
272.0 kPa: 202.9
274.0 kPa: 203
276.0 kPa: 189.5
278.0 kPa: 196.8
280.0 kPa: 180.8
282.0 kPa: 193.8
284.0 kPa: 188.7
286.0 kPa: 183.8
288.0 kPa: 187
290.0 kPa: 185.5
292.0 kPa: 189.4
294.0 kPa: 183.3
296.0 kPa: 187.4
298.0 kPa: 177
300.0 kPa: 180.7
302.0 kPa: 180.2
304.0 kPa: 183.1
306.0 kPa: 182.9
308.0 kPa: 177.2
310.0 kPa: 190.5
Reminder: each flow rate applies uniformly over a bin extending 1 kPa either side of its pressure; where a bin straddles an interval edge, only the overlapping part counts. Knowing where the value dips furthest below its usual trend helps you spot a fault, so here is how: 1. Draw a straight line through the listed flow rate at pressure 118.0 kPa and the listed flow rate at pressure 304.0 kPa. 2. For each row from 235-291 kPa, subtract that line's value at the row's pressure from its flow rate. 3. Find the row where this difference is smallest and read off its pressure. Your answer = 242.0 kPa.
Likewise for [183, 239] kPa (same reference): 206.0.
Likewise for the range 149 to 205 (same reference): 156.0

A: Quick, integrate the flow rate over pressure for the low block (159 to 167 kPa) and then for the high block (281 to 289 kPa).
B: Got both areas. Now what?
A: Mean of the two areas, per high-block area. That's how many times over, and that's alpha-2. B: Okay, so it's 0.95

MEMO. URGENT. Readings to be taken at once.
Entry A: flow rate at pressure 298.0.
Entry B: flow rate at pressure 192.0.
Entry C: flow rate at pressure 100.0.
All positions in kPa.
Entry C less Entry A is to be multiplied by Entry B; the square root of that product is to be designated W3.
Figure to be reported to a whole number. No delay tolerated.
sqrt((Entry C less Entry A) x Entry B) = 33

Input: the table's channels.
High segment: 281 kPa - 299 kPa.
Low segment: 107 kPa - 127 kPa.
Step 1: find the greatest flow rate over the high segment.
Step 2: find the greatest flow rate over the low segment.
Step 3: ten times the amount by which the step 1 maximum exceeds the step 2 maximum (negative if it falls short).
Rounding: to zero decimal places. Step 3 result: 57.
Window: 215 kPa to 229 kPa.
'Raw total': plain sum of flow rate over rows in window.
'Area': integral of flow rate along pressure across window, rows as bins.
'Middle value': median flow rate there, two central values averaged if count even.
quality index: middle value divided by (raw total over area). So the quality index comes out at 351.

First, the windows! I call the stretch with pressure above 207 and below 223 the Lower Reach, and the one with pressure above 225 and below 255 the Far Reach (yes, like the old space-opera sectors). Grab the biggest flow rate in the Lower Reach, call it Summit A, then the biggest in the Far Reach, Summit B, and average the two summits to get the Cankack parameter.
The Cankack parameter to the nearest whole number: 179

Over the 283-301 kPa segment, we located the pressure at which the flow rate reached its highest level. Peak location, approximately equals 292.0 kPa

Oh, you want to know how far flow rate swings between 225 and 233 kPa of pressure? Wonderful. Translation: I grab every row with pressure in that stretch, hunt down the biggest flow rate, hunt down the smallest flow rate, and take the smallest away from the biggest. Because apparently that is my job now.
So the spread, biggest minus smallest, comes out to 10.8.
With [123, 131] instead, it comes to 8.6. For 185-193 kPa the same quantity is 10.9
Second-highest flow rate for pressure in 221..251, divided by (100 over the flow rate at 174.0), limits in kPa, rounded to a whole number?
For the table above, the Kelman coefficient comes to 311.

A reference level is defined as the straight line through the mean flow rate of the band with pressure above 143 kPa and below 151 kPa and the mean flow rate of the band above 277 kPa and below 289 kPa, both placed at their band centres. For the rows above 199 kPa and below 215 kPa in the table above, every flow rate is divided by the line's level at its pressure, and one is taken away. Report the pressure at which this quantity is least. 206.0 kPa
